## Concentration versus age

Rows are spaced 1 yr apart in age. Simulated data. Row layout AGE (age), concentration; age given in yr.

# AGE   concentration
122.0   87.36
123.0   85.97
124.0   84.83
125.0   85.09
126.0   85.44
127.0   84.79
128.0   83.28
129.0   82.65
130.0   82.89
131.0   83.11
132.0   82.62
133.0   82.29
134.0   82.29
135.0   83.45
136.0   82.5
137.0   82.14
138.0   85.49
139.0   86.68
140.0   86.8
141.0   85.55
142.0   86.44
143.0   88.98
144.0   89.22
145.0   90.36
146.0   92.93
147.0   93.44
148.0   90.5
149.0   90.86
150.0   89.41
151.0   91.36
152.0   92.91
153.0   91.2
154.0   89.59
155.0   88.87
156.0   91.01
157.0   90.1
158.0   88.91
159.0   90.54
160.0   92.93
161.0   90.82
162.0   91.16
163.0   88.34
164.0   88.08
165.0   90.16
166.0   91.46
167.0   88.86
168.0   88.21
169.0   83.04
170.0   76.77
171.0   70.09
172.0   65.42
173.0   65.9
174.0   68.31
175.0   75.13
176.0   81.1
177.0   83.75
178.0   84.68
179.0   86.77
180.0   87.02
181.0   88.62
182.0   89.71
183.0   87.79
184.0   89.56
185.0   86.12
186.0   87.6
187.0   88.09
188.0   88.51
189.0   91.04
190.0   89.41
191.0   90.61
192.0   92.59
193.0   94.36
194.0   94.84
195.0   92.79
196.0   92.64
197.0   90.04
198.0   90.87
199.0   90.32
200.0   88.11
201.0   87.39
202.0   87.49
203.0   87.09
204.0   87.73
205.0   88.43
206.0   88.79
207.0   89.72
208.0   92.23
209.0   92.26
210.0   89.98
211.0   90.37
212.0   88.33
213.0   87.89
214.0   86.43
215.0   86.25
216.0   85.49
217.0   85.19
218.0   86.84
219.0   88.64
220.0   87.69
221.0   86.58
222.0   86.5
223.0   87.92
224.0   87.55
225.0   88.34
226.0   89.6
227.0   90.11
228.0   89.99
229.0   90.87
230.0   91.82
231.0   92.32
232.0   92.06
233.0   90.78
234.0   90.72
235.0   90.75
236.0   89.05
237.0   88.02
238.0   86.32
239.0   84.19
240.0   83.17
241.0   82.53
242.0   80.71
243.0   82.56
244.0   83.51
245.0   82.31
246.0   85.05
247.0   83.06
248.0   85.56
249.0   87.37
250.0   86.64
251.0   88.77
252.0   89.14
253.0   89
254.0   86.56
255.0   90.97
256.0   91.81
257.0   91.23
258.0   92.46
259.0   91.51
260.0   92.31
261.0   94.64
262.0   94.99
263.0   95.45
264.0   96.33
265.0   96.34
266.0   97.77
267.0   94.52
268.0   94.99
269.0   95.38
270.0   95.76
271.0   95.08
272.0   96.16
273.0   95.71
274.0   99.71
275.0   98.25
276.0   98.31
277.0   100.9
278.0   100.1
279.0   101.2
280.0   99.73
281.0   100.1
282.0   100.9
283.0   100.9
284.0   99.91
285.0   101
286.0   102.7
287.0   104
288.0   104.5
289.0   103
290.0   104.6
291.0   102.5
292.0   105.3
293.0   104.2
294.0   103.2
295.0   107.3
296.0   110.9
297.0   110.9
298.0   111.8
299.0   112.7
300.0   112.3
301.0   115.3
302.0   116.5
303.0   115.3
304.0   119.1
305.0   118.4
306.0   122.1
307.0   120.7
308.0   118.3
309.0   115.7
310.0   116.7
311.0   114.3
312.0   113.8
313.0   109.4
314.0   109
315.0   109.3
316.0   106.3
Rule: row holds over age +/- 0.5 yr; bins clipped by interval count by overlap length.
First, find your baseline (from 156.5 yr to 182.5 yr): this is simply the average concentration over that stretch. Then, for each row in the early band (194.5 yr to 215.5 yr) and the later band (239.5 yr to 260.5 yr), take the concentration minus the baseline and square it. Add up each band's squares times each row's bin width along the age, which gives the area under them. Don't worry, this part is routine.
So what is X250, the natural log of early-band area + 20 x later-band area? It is 9.2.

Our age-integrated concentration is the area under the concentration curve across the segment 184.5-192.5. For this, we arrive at 714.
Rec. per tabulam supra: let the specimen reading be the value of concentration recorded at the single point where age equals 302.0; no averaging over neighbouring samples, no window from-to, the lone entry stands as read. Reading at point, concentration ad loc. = 116.5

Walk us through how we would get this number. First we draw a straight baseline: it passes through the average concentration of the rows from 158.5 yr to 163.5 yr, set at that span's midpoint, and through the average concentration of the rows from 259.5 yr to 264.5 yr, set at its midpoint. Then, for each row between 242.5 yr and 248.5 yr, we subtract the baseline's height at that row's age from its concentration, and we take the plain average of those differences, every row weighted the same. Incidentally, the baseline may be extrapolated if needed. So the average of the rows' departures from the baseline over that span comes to -10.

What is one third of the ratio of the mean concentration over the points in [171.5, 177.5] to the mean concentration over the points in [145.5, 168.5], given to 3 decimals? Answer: 0.270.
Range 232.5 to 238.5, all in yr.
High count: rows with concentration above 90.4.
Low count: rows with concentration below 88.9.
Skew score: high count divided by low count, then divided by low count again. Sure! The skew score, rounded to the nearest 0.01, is 0.75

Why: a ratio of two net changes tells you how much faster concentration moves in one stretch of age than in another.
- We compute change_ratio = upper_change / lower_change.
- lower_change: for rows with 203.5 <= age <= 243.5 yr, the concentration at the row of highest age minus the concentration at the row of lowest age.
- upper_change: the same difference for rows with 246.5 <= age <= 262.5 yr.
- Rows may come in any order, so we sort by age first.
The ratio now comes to -2.3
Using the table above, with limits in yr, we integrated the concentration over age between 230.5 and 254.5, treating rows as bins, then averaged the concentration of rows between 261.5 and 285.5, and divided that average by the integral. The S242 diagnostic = 0.0471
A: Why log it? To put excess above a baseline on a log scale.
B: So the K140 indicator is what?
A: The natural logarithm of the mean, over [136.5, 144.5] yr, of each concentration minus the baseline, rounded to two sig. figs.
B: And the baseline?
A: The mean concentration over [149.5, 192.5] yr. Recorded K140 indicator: -2.3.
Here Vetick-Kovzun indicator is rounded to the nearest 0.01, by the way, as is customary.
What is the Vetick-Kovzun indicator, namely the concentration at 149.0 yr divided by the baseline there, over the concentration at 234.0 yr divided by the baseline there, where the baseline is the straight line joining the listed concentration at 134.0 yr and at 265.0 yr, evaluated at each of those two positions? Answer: 1.11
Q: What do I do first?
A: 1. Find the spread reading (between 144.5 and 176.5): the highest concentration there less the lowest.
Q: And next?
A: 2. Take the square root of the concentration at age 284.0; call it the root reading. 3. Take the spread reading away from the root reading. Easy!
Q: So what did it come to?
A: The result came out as -18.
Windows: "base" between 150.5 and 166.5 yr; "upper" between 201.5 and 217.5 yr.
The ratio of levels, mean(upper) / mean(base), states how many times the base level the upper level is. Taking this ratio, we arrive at 0.98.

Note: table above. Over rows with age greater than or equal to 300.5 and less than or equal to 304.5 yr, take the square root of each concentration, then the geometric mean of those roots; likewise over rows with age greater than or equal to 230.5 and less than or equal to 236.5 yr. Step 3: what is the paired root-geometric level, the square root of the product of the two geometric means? 10.1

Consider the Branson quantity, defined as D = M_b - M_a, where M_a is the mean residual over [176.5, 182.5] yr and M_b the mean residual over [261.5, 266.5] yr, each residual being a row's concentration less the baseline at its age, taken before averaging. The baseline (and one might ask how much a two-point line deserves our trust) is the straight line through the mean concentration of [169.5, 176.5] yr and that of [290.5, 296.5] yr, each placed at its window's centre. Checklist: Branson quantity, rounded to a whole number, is -14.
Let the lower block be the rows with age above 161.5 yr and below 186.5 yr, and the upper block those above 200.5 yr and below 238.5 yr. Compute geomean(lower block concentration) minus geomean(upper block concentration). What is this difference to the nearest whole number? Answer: -6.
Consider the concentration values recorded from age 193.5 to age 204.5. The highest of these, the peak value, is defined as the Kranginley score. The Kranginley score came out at 94.84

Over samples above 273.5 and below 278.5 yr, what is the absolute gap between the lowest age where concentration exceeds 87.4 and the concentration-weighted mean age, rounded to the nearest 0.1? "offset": 2.0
